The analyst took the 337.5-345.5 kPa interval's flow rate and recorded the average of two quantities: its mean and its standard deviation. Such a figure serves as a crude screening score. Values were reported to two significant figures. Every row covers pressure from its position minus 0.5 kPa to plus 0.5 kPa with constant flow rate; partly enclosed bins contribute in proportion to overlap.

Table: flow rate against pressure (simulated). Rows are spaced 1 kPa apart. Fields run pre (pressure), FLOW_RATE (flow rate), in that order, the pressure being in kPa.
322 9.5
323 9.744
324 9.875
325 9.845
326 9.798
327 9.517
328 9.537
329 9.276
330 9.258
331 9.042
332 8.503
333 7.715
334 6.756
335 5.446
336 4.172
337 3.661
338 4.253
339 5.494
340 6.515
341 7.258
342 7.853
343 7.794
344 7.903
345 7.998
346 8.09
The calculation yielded 4.1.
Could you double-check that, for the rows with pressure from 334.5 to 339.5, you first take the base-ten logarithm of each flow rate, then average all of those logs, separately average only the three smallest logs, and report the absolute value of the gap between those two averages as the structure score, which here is 0.05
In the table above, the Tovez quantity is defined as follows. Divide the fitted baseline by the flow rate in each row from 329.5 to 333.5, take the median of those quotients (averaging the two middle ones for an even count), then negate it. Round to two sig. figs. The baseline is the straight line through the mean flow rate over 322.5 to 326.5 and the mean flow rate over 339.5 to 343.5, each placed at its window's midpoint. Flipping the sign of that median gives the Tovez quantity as -1.0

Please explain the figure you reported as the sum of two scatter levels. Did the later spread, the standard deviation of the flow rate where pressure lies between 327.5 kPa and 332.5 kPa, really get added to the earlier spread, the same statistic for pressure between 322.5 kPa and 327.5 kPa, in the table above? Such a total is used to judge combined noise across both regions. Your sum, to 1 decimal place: 0.5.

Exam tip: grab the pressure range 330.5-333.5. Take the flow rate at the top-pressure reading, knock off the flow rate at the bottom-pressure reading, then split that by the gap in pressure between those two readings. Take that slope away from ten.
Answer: 10.7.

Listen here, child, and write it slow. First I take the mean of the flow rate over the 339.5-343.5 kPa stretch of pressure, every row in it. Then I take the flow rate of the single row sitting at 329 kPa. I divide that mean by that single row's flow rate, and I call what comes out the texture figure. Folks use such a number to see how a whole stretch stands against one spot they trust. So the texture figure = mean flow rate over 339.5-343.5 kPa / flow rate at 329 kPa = 0.79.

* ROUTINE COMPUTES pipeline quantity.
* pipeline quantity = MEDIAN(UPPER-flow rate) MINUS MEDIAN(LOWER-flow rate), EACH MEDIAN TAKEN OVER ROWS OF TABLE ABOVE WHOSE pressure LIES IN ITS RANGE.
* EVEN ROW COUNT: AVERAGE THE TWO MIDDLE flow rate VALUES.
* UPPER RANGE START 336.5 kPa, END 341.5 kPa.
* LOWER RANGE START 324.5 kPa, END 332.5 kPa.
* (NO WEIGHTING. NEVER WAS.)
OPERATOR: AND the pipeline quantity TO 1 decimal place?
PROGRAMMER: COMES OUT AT -3.9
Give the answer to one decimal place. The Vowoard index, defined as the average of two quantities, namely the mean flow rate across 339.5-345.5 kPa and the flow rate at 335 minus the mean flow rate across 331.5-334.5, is 2.7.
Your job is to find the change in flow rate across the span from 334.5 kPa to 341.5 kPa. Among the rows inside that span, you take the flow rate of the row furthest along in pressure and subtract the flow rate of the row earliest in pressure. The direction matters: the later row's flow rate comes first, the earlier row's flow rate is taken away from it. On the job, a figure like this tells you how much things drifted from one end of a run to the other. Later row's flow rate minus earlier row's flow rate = 1.8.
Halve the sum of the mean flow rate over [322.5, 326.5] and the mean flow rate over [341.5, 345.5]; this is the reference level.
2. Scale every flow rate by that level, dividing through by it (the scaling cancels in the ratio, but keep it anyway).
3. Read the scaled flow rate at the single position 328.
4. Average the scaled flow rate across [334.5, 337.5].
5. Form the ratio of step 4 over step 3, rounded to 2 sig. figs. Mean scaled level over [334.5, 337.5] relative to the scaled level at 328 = 0.46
